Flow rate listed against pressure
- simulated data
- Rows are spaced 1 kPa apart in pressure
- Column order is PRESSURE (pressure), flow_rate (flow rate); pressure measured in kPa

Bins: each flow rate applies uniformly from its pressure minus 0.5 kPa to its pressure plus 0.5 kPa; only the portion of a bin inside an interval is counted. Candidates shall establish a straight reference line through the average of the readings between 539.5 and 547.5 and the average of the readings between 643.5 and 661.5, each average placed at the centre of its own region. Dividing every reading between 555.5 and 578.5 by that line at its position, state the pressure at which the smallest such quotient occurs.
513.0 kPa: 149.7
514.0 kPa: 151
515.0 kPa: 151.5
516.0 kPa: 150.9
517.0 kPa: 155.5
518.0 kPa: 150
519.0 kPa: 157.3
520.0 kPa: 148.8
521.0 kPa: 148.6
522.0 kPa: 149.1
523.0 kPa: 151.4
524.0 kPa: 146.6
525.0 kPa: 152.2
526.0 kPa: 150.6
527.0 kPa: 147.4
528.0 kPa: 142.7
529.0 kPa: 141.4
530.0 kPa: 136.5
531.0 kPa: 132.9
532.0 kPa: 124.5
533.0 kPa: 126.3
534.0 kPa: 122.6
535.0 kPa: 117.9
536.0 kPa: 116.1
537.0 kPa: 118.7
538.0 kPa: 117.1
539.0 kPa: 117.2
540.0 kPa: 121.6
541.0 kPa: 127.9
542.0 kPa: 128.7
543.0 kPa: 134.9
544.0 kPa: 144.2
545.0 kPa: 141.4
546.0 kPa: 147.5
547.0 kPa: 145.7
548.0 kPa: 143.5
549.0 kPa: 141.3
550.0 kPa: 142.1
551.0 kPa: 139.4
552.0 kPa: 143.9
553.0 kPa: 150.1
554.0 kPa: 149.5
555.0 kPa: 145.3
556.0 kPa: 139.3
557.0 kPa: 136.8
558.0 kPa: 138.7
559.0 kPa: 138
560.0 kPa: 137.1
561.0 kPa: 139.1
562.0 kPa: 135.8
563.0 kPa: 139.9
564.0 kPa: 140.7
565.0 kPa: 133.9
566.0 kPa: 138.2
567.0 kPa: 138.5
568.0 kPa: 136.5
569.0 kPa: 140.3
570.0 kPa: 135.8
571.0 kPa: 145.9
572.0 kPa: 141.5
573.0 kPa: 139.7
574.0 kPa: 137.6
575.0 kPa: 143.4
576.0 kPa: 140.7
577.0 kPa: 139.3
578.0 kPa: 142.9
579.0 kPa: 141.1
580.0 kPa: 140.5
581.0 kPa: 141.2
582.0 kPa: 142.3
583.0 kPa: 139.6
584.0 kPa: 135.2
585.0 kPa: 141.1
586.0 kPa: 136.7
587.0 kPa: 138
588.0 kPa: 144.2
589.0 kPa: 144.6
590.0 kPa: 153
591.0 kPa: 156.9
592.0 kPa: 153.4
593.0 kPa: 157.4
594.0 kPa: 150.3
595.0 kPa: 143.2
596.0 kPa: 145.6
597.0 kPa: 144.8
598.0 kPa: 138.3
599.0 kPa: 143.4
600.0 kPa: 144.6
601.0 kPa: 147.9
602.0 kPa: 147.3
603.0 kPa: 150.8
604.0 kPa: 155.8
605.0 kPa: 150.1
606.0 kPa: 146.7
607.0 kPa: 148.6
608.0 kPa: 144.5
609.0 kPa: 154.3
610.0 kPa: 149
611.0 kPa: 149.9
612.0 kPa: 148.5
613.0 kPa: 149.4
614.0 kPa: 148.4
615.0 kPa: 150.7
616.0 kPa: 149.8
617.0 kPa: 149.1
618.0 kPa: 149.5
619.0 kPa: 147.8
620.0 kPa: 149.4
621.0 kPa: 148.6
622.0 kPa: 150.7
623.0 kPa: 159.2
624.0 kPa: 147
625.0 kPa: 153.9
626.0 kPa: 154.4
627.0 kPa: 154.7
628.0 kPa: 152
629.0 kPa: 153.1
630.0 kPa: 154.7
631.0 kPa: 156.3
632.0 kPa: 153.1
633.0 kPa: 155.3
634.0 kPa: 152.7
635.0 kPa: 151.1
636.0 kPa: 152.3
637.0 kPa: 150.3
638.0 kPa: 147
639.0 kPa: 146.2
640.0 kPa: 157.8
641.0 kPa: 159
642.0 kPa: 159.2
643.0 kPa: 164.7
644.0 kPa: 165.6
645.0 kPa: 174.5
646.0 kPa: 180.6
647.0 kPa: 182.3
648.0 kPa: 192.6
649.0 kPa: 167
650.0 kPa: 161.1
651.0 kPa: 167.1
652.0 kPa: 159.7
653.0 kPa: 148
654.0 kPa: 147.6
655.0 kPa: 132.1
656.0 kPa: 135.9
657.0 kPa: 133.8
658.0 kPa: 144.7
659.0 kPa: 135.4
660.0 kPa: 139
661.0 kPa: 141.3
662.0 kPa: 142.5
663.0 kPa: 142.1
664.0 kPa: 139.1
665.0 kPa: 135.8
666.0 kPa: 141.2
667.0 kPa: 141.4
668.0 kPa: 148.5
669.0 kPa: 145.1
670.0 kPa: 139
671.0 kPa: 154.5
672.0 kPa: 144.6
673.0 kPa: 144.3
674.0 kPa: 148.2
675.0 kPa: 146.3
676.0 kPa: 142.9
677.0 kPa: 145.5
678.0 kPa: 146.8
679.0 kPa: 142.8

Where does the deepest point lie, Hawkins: 565.0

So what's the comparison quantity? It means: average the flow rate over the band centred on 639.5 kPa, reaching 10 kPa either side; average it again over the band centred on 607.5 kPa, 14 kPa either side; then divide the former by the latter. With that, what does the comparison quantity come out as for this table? 1.09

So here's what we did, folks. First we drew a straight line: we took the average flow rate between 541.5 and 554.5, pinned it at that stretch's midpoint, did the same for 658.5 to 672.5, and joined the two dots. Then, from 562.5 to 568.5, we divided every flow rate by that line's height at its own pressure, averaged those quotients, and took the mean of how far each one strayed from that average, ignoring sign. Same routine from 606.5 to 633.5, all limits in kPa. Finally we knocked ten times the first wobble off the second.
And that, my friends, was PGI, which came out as -0.11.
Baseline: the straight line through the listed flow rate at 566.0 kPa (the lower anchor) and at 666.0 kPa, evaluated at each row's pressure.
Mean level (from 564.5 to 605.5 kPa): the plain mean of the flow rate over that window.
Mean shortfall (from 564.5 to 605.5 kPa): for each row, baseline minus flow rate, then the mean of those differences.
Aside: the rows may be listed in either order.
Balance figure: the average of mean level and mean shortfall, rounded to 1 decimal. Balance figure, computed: 69.4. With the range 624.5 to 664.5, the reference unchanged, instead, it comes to 70.3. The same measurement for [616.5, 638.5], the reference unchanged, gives 70.0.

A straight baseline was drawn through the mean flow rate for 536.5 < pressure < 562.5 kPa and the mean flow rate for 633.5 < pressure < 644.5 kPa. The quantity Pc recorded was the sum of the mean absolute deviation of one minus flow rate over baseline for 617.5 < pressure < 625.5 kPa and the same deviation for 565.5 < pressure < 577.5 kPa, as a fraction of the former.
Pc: 1.80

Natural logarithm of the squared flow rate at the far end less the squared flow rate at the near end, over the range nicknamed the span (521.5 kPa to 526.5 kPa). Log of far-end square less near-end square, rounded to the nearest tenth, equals 6.1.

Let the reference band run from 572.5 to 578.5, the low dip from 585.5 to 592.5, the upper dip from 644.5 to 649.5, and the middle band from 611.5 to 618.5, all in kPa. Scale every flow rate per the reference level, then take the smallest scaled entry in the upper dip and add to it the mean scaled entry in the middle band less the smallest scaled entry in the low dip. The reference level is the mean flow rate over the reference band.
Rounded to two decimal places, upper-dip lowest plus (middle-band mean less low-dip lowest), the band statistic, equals 1.28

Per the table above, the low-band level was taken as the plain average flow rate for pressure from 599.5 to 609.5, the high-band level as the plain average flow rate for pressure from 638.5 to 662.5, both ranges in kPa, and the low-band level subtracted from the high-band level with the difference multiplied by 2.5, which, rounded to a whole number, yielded 17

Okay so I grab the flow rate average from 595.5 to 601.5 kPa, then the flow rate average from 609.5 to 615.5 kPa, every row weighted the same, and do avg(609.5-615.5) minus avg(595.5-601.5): 5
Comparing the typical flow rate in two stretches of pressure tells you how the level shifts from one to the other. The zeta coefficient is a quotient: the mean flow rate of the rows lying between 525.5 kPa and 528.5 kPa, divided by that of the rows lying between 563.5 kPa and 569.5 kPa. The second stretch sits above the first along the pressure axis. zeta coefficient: 1.06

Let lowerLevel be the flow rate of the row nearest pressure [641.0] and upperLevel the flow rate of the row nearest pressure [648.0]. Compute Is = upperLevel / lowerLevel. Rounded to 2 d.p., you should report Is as 1.21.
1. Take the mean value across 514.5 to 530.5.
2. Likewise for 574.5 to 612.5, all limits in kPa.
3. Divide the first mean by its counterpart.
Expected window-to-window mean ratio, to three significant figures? 1.02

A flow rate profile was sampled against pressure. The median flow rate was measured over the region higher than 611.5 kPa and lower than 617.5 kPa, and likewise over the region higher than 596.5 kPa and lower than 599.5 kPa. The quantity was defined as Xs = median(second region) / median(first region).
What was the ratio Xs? 0.96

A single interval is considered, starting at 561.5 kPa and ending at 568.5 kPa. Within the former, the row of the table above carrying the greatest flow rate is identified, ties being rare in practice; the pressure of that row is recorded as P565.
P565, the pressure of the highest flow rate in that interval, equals 564.0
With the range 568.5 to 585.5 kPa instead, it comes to 571.0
